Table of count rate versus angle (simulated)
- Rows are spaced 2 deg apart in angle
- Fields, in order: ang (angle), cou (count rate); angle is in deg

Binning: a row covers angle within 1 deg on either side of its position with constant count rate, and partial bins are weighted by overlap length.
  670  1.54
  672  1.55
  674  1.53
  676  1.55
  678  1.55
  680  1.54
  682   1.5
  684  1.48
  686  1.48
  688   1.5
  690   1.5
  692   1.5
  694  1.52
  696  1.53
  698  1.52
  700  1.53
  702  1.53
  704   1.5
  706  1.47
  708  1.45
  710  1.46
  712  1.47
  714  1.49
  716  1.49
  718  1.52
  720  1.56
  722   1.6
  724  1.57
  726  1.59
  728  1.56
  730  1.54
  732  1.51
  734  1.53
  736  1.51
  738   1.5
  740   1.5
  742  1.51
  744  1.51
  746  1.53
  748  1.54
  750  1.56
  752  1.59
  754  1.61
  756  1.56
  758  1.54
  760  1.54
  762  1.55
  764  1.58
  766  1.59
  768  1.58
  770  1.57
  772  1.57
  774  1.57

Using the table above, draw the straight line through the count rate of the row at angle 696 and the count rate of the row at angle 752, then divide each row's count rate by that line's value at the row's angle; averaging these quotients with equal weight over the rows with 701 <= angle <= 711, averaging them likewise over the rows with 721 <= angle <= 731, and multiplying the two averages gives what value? 0.968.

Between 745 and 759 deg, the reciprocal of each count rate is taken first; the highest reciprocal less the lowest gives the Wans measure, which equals 0.032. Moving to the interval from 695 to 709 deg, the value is 0.036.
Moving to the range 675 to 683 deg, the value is 0.022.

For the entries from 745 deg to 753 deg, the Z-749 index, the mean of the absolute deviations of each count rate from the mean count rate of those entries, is 0.020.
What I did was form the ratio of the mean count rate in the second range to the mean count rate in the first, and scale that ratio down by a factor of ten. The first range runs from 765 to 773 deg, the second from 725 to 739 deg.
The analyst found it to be 0.097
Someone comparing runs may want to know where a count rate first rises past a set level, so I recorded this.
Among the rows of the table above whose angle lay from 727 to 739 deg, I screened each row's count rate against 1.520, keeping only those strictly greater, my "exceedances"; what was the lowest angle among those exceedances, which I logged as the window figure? 728 deg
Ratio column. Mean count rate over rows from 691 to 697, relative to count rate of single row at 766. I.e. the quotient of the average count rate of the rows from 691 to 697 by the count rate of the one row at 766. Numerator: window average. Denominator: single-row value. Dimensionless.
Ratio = 0.95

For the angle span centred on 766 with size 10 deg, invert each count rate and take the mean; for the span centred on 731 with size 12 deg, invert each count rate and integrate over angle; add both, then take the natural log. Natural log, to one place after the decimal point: 2.1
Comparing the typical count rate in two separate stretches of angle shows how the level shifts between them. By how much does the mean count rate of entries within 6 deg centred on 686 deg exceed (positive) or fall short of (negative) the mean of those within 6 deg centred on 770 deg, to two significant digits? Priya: -0.087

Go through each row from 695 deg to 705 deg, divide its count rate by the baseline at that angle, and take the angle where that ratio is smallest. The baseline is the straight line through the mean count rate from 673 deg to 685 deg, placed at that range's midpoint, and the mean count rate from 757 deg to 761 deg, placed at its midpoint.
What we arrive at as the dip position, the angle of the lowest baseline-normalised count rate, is 704 deg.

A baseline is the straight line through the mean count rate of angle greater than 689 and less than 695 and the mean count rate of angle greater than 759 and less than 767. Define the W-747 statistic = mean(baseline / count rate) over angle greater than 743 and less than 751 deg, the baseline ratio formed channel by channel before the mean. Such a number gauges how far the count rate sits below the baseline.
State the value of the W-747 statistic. 1.01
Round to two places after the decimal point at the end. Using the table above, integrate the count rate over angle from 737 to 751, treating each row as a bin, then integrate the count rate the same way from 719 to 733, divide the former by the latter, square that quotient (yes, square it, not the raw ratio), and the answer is 0.95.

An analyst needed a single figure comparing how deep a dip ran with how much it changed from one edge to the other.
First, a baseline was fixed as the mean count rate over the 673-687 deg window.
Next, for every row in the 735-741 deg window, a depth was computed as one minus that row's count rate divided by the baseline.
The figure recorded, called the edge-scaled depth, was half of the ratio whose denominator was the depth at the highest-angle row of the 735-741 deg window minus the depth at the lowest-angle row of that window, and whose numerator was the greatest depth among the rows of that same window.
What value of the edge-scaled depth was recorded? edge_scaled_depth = 0.9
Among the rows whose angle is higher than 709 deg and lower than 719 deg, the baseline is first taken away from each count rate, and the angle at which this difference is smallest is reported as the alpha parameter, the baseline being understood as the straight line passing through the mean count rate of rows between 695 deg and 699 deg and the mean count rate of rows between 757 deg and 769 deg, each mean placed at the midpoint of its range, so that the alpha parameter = 710 deg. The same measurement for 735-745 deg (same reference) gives 740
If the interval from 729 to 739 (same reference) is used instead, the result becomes 738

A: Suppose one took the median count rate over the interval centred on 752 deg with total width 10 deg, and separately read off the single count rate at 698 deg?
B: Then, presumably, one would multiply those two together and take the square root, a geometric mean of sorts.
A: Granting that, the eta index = 1.54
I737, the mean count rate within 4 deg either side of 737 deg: 1.51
